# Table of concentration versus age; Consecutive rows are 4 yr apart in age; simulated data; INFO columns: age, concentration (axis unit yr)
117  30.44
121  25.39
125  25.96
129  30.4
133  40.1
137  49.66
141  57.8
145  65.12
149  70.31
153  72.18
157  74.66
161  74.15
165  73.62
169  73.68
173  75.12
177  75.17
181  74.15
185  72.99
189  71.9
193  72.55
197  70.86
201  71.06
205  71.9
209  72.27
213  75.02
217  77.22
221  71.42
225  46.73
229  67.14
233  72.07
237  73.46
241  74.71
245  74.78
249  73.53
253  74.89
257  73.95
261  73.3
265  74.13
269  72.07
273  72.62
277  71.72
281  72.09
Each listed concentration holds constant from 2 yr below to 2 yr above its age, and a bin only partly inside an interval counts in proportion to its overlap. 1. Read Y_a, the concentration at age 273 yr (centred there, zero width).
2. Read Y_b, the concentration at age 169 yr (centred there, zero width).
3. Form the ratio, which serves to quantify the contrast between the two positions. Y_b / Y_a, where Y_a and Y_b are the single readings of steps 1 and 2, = 1.01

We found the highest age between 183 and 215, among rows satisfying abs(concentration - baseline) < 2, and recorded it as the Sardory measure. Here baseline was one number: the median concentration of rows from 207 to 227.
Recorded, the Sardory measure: 209 yr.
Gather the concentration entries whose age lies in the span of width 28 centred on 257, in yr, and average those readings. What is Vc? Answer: 73.8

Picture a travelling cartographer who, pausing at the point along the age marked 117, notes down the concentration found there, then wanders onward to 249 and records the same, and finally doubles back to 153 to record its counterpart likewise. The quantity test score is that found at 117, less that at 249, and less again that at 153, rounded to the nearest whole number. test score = -115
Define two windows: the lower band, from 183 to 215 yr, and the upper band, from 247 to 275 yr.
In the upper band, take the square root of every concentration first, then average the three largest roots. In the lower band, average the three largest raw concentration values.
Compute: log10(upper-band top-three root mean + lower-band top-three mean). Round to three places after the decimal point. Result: 1.915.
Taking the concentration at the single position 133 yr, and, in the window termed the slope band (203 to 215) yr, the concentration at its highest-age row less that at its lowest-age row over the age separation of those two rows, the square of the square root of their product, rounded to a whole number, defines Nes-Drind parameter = 16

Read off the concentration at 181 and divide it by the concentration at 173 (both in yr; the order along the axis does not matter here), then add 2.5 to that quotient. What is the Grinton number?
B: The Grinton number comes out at 3.49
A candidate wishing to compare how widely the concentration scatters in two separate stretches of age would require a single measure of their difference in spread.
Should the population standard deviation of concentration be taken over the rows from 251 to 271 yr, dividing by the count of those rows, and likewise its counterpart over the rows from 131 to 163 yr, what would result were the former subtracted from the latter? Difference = 11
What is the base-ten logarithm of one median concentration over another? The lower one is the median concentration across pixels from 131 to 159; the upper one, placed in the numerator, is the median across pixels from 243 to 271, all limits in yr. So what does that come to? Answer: 0.055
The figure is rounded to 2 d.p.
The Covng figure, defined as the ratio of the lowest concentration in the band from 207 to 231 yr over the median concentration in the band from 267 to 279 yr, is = 0.65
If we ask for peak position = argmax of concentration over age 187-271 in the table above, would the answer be 217 yr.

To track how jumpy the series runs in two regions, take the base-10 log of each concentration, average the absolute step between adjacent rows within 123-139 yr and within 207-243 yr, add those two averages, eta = 0.15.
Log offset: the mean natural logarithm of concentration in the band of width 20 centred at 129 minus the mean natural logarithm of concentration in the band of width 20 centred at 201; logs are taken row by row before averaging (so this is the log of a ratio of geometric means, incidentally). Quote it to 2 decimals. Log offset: -0.77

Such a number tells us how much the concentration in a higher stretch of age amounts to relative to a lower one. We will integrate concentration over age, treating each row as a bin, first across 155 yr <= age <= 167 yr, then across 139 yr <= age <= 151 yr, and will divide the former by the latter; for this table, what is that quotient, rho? 1.2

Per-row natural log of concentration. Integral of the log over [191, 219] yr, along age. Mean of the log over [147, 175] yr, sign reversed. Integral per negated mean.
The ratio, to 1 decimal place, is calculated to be -28.0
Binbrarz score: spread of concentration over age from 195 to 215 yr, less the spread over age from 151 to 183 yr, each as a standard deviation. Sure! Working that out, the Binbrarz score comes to 1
